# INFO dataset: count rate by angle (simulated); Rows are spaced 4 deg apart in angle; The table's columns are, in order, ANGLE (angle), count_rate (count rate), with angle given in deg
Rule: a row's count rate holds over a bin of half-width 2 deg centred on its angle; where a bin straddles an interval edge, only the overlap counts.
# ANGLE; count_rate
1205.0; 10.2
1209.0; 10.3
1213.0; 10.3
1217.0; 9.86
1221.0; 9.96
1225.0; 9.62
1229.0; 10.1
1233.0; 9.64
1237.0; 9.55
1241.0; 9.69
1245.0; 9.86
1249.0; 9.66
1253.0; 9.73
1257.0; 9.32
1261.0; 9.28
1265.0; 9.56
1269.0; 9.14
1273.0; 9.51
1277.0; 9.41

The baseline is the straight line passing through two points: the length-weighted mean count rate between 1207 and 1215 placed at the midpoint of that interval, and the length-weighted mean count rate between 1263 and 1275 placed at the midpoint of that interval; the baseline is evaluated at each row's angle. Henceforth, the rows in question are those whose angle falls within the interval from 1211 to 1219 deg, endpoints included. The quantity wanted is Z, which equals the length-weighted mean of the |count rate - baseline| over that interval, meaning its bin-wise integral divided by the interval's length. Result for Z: 0.19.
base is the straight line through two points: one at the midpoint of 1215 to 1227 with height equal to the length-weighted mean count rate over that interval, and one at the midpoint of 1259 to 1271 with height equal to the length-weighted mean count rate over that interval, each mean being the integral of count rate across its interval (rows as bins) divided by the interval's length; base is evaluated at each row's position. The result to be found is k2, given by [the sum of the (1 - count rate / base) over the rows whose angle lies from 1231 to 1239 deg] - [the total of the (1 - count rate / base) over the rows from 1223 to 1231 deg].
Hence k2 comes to 0.04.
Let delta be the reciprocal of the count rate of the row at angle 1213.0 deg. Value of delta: 0.097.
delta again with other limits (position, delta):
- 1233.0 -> 0.104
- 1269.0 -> 0.109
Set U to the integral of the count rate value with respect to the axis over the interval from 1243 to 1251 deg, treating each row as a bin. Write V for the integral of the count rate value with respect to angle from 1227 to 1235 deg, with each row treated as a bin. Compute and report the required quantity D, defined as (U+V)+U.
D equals 235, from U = 78.1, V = 79.0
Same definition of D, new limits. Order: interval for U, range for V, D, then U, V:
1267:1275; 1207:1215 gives 232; 74.6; 82.4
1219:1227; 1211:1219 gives 237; 78.3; 80.6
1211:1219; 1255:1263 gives 236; 80.6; 74.4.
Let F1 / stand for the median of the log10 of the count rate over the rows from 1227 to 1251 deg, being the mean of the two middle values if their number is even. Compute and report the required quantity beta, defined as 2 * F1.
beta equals 1.97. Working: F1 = 0.986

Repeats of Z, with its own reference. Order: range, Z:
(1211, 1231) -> 0.22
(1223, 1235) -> 0.29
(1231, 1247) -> 0.22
